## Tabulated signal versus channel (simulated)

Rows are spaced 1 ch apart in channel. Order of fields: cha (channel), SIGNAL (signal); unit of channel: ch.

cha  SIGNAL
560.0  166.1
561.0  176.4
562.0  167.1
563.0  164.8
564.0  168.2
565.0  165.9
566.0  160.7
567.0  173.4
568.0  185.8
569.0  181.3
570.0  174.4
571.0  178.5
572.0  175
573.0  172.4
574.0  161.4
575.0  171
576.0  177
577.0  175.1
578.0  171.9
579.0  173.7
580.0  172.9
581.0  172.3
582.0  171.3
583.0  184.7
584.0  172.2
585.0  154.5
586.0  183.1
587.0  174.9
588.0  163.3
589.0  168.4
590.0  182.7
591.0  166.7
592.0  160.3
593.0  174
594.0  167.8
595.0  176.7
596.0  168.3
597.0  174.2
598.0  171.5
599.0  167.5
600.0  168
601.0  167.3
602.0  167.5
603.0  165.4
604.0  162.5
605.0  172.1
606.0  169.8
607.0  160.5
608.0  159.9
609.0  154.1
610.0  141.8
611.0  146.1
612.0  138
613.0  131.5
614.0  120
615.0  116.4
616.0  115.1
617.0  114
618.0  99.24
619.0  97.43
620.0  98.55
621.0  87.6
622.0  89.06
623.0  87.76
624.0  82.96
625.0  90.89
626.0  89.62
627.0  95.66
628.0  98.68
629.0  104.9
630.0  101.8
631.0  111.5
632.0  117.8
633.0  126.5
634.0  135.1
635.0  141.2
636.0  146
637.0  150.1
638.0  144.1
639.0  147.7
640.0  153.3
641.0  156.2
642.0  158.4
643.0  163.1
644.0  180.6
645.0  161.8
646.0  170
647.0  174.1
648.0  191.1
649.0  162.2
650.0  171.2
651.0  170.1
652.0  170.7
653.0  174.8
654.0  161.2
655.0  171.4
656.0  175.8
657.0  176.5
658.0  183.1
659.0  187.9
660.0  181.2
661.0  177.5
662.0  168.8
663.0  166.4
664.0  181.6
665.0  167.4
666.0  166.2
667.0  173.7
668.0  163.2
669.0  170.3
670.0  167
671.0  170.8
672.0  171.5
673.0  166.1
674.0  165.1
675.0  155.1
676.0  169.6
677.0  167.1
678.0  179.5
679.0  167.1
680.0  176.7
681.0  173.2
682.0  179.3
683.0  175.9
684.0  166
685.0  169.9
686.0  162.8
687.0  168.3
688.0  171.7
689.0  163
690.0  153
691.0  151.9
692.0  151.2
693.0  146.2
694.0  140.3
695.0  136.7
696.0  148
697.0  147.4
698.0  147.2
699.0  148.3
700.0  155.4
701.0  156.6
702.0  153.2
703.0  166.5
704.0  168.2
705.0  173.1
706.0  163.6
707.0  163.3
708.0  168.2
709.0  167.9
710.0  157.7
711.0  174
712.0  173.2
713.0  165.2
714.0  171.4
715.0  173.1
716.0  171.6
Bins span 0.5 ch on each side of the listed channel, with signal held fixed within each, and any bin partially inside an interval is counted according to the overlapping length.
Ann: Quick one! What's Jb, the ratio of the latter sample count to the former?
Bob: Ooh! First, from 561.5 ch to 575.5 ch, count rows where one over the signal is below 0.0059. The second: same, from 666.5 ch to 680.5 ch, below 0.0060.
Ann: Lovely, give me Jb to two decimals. 1.25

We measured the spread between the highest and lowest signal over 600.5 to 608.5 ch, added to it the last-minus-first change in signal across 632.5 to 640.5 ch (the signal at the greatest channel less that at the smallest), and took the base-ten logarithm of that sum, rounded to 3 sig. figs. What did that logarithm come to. 1.59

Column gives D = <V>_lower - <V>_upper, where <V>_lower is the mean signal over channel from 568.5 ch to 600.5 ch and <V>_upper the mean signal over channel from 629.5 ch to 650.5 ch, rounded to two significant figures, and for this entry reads 21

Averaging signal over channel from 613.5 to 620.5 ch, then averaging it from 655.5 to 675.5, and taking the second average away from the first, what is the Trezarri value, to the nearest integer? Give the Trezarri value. -63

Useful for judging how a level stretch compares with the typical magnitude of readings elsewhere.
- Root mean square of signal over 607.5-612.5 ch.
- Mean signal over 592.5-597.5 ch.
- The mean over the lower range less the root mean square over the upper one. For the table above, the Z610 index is 24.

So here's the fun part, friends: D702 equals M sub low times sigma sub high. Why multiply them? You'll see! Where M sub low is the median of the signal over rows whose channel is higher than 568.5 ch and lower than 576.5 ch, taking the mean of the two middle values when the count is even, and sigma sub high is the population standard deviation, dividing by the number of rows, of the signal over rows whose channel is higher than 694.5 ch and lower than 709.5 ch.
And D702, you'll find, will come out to 1788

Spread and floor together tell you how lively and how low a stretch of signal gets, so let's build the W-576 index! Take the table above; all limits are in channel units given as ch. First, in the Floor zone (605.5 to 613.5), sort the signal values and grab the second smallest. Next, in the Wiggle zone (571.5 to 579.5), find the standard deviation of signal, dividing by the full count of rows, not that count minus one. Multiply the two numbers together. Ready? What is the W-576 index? 617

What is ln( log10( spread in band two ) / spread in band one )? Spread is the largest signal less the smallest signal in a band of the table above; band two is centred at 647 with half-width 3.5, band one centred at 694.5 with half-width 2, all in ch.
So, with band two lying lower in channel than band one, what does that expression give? -2.04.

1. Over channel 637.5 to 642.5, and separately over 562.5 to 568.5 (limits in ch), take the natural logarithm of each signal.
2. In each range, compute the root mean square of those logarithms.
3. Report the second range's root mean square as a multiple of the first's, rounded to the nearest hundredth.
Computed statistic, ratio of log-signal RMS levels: 1.02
